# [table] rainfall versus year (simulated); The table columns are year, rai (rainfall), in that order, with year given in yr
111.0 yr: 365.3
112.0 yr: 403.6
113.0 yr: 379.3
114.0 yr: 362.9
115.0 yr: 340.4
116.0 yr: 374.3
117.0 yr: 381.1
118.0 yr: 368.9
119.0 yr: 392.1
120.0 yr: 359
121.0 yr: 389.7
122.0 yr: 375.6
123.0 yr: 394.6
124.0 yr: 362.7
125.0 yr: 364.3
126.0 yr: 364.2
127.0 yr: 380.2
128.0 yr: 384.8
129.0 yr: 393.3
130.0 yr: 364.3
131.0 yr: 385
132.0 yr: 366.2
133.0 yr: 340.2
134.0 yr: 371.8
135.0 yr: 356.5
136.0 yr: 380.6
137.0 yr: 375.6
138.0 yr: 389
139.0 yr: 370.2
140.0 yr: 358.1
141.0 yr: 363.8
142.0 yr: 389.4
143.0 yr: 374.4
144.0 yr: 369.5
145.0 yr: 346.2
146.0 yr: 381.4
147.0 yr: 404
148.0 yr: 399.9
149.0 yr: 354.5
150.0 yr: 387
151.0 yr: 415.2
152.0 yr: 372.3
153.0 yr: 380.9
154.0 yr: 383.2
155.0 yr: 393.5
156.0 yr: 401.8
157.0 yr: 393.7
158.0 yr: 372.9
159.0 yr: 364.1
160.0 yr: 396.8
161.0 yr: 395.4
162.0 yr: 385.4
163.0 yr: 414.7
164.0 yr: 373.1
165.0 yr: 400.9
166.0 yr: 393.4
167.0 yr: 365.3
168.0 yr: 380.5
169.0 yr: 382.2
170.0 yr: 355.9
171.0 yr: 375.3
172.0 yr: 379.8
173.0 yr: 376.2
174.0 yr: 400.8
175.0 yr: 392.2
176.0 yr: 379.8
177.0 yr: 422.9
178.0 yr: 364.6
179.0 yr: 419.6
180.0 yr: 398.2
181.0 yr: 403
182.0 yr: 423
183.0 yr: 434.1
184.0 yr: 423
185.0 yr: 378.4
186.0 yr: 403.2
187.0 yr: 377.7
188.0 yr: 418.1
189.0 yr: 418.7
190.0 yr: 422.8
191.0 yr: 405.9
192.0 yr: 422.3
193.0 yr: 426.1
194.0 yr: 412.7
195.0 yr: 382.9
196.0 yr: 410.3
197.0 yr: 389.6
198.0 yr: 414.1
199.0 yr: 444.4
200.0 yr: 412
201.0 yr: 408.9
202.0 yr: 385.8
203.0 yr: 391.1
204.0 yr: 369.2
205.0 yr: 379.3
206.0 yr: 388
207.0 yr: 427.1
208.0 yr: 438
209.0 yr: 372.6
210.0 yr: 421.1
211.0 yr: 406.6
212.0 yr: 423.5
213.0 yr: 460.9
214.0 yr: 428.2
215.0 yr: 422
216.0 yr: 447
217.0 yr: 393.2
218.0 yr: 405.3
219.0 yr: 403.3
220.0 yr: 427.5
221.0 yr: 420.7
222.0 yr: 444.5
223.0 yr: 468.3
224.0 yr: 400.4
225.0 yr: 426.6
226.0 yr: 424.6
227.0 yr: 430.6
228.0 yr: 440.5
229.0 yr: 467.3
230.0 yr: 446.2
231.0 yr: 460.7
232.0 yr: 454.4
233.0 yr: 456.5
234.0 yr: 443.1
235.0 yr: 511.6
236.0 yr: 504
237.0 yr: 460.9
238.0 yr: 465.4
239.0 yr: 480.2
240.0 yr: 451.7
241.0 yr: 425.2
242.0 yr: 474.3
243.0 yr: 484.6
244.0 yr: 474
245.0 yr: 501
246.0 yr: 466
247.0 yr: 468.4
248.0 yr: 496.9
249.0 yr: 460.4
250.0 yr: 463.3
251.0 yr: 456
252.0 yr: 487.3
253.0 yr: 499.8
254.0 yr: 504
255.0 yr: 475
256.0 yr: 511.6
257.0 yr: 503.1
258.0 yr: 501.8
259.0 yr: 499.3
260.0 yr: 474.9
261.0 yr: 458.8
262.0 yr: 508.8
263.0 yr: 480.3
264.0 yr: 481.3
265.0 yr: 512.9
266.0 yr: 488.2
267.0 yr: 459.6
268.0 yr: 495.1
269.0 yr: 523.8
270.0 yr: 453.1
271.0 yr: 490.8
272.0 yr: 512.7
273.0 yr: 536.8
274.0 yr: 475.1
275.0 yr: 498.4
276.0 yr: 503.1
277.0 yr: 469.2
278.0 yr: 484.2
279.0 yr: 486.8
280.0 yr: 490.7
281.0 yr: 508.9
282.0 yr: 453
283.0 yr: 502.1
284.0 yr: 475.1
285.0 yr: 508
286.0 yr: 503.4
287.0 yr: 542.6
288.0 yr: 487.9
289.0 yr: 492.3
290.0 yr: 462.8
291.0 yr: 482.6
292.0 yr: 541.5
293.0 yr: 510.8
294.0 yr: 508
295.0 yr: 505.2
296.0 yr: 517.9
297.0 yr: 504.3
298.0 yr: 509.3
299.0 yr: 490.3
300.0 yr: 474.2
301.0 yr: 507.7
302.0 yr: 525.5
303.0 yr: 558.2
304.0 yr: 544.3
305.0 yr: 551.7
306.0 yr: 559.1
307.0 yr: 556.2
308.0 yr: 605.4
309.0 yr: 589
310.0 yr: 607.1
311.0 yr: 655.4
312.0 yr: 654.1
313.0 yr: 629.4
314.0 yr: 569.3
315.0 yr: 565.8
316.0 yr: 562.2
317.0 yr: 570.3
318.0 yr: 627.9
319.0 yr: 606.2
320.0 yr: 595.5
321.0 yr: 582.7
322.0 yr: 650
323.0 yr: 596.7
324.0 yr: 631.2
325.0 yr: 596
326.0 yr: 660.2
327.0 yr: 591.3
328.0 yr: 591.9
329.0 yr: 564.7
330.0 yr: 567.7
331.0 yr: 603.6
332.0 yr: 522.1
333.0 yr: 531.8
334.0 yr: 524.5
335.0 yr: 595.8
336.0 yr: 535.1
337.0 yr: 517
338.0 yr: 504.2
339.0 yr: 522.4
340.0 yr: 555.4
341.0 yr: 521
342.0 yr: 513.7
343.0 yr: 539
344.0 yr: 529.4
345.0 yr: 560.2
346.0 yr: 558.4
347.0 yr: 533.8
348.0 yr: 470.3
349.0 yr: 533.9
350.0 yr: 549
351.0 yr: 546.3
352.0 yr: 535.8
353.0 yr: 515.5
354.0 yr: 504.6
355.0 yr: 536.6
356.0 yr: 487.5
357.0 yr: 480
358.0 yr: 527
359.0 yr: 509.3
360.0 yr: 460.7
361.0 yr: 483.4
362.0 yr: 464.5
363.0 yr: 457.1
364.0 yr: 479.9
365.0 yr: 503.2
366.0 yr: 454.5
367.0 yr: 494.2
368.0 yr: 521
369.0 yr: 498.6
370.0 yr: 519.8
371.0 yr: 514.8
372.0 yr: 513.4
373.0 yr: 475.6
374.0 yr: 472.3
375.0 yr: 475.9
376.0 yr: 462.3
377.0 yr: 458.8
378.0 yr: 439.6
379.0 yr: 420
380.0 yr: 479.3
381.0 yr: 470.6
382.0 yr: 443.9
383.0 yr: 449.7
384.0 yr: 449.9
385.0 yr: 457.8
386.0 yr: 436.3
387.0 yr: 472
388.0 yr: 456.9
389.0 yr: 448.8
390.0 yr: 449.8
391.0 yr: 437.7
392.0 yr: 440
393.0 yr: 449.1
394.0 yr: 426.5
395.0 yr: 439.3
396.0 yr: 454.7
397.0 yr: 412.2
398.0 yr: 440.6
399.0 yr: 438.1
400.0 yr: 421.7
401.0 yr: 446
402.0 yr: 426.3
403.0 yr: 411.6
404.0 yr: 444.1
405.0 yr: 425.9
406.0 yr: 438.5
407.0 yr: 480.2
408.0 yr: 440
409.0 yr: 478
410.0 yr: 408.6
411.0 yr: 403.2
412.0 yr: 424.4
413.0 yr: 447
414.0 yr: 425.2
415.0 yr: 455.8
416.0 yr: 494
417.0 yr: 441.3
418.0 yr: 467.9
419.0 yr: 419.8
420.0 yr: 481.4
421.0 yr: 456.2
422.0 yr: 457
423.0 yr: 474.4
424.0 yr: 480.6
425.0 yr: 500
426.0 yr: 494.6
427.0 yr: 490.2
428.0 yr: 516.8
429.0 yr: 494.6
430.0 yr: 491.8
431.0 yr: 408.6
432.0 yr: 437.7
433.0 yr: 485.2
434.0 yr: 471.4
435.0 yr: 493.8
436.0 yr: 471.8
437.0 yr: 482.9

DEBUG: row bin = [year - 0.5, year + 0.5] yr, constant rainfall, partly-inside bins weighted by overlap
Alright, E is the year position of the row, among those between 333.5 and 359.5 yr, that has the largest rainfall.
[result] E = 335.0 yr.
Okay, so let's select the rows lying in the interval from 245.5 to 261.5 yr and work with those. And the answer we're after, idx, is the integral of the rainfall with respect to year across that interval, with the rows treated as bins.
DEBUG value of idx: 7727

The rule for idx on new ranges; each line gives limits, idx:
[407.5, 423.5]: 7174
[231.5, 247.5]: 7521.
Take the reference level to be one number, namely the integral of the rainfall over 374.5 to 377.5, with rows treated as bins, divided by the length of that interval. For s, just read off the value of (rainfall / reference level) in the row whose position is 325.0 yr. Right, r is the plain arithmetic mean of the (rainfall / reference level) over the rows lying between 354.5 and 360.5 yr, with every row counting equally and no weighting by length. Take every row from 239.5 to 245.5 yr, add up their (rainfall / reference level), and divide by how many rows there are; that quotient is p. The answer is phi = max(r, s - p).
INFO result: 1.07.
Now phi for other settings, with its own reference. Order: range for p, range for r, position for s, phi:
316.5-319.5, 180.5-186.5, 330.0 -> 0.88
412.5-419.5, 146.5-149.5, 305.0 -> 0.83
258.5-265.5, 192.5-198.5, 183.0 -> 0.87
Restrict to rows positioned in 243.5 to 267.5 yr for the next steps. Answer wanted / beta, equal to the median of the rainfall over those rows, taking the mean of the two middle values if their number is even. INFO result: 484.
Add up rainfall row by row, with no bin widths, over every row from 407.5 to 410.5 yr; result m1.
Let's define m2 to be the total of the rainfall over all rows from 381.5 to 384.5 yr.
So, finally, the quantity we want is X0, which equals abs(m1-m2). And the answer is 17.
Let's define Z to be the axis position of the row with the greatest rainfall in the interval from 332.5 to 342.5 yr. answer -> 335.0 yr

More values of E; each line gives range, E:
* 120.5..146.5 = 123.0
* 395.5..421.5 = 416.0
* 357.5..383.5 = 358.0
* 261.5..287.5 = 287.0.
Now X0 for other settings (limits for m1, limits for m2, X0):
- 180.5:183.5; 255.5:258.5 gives 256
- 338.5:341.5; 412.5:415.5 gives 271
